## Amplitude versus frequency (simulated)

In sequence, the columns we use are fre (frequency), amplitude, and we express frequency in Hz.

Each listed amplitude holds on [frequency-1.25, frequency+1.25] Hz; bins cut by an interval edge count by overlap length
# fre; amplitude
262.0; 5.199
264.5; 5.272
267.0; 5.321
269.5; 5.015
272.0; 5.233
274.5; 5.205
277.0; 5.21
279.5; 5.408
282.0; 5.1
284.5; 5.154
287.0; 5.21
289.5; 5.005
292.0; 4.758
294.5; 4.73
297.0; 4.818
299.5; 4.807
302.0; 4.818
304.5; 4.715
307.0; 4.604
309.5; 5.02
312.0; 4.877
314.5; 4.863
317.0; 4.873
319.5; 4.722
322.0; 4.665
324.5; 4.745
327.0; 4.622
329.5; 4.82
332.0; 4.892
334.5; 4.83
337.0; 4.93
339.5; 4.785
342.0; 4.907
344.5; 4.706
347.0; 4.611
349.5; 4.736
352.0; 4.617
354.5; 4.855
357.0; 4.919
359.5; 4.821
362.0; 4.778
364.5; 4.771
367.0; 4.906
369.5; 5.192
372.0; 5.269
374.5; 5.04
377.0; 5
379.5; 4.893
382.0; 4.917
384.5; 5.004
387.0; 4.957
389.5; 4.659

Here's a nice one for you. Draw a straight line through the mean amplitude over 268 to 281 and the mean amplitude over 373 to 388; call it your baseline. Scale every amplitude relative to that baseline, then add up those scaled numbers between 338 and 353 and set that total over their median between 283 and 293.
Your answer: 5.7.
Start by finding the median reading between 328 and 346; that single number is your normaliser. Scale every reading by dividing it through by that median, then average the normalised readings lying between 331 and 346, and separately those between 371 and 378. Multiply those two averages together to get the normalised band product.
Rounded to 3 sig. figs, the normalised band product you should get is 1.06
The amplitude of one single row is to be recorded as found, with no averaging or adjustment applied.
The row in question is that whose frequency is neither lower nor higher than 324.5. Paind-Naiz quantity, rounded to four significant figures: 4.745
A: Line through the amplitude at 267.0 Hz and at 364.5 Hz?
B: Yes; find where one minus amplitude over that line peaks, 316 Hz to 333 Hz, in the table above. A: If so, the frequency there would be 327.0 Hz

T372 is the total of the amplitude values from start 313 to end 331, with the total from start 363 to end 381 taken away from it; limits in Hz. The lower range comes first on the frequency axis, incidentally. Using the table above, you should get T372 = -2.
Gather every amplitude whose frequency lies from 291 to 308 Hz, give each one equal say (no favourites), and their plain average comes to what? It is 4.75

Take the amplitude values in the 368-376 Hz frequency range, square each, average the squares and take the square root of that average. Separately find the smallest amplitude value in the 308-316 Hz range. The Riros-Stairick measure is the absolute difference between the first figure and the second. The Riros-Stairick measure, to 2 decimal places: 0.30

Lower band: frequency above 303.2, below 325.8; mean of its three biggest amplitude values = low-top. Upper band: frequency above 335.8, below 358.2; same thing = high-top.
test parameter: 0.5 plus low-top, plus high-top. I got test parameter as 10.3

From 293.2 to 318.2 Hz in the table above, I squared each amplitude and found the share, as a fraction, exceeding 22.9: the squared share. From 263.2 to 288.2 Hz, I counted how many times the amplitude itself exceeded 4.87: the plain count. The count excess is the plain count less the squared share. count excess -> 9.3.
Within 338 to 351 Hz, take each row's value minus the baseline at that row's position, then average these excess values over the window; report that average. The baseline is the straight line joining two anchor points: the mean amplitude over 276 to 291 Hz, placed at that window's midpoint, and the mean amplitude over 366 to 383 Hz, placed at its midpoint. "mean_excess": -0.33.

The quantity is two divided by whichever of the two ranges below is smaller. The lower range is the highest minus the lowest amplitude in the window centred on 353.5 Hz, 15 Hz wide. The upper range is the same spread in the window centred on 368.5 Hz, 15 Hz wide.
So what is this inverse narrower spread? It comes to 6.5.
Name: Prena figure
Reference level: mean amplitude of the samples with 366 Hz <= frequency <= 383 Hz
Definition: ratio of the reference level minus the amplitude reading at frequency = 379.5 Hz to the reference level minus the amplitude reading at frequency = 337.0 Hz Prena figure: 1.4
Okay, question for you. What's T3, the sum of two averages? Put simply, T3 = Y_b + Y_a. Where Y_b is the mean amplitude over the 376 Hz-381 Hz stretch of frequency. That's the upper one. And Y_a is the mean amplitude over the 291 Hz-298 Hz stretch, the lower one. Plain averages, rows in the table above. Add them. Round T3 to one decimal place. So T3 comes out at 9.7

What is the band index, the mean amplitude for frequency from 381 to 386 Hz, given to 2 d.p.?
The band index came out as 4.96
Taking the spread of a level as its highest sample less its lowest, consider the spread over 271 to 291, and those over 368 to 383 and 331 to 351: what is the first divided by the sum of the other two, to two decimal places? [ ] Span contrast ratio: 0.58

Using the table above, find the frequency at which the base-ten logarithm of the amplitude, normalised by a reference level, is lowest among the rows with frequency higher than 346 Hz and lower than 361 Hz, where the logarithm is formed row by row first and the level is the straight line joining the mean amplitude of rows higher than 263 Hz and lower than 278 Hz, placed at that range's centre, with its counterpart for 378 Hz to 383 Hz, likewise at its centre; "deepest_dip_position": 347.0 Hz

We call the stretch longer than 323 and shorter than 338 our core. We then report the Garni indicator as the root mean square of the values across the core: 4.81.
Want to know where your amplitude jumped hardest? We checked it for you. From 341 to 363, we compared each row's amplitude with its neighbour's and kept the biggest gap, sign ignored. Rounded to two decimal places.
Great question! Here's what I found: 0.24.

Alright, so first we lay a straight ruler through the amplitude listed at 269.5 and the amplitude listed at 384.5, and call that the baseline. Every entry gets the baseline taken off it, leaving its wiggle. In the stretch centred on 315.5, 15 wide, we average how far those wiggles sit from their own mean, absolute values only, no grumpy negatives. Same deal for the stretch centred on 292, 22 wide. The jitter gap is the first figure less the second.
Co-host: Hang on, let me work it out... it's -0.07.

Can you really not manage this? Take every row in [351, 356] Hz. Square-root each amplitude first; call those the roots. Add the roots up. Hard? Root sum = 4.35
